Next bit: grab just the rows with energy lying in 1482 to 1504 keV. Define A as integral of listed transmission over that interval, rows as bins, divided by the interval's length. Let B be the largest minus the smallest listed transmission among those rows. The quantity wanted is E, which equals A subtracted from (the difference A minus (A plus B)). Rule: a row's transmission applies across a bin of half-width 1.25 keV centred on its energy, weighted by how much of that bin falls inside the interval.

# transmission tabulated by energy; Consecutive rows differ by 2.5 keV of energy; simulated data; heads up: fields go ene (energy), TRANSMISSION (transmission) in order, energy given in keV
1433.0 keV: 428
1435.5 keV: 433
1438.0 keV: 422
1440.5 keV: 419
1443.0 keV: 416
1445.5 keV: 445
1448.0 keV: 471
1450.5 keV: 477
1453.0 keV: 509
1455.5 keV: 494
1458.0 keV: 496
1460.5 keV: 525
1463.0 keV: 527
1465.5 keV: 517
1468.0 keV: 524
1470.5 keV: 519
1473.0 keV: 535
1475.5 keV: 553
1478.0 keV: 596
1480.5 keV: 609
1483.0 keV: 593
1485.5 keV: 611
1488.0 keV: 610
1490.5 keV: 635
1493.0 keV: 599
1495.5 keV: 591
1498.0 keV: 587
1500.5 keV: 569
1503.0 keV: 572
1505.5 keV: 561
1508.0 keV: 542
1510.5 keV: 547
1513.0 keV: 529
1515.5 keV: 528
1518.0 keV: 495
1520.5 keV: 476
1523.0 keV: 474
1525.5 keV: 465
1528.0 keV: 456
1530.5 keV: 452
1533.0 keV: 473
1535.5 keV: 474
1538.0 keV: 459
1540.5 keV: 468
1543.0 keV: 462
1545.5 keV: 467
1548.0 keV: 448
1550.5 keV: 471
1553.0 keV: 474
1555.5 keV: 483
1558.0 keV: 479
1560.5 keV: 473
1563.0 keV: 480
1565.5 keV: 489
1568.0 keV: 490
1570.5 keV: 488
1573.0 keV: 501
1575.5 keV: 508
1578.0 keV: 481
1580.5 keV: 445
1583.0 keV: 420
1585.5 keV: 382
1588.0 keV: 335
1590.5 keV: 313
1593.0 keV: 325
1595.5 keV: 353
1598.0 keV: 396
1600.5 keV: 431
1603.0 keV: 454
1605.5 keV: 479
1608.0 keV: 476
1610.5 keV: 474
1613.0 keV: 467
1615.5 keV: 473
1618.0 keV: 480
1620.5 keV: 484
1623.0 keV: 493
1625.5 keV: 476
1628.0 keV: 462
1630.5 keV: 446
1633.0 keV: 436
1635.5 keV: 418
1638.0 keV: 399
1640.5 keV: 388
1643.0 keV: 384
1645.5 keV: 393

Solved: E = -663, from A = 597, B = 66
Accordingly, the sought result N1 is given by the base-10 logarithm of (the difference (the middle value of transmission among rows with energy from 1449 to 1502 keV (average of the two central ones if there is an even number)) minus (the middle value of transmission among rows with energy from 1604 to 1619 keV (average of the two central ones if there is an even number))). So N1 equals 1.9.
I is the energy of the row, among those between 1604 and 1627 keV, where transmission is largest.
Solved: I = 1623.0 keV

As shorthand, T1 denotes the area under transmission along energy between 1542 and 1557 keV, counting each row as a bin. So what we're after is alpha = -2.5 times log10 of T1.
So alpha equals -9.62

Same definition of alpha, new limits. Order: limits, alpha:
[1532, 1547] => -9.61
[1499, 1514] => -9.80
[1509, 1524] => -9.71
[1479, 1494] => -9.90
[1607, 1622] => -9.63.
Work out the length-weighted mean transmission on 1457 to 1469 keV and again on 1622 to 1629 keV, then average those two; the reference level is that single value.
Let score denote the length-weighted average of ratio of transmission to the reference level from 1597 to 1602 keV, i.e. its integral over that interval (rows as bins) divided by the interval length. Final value 0.84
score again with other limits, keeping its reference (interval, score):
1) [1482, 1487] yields 1.21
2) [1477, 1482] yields 1.21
